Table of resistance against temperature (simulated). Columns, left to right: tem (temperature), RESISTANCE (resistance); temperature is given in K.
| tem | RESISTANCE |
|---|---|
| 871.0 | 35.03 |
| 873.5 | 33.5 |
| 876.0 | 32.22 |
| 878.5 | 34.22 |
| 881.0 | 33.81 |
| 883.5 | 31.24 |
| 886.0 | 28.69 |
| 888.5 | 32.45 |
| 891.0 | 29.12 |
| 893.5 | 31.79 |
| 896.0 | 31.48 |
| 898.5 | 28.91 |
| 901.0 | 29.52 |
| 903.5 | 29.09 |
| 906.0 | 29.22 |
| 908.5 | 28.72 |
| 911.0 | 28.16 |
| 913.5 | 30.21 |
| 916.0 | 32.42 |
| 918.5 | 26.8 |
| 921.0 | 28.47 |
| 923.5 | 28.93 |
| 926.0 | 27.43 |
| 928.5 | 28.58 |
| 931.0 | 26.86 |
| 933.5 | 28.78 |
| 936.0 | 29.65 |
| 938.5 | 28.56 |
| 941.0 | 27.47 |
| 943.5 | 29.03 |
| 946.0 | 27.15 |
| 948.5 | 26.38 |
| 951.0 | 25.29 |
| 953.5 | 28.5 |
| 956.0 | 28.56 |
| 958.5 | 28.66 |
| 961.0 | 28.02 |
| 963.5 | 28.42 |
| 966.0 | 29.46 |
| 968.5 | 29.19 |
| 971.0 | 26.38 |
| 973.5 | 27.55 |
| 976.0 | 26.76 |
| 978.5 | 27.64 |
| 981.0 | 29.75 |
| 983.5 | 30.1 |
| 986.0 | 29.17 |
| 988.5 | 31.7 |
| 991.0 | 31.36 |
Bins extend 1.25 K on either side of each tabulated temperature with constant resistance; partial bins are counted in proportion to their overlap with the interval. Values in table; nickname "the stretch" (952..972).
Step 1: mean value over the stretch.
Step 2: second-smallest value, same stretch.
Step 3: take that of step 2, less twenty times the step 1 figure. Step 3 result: -540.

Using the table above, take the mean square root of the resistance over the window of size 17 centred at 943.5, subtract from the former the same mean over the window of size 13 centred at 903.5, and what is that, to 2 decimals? -0.14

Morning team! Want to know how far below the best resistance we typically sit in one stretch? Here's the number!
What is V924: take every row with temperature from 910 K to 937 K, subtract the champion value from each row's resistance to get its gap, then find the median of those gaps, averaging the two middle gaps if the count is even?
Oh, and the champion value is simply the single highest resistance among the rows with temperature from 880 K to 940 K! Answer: -5.2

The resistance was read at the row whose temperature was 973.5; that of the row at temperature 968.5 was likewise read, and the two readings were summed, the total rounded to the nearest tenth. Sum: 56.7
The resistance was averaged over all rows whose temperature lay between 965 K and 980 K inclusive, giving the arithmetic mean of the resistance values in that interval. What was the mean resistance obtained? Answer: 27.8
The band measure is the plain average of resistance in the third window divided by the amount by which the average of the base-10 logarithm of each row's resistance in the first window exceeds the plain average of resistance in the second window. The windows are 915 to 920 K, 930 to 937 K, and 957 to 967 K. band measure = -1.06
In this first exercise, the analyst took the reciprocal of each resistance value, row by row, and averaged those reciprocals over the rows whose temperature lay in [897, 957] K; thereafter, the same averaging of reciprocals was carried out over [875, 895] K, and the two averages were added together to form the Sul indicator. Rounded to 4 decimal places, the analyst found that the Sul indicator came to 0.0669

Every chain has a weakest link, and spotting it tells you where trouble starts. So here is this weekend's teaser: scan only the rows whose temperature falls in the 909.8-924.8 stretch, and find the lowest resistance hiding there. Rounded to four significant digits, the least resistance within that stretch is 26.80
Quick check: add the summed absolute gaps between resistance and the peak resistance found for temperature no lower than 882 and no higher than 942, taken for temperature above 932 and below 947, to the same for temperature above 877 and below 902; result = 44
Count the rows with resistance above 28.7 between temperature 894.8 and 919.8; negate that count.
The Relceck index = -8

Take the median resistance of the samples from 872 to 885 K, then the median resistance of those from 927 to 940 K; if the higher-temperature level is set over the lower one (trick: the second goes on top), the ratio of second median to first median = 0.85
